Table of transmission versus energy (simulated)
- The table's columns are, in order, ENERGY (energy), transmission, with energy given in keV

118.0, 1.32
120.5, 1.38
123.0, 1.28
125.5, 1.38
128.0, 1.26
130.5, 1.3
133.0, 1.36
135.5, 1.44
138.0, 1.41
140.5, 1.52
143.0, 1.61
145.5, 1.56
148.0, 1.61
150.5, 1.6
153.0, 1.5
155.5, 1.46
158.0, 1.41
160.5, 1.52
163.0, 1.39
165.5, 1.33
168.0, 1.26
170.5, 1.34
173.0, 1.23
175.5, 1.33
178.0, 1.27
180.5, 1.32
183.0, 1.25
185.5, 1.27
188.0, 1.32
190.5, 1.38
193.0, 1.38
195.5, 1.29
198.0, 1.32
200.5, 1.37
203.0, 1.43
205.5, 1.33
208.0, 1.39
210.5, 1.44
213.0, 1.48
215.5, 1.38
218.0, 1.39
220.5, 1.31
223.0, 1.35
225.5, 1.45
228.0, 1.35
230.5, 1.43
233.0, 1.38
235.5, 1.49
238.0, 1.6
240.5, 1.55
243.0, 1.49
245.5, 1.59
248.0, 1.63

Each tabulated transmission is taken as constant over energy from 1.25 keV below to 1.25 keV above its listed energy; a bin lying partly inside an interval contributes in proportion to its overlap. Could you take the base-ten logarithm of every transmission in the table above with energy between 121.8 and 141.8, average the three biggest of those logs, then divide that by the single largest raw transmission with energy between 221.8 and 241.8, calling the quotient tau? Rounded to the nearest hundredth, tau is 0.10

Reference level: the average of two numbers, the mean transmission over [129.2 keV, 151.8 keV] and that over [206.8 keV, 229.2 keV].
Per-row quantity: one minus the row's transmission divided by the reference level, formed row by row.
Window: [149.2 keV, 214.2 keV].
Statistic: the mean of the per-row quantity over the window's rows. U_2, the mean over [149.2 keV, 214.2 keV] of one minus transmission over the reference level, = 0.05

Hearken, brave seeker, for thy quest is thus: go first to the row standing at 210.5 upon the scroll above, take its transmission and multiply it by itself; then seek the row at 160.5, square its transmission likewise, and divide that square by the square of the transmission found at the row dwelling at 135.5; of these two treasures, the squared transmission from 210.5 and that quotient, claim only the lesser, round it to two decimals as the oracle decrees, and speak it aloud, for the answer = 1.11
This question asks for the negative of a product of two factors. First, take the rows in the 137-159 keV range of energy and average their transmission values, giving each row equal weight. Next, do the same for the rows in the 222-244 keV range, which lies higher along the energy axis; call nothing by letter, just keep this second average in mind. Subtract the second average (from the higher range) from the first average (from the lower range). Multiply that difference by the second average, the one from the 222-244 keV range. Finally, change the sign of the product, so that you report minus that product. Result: -0.10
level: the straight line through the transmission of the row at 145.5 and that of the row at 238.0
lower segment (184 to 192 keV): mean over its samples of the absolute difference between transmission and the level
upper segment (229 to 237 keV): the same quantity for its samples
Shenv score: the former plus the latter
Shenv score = 0.42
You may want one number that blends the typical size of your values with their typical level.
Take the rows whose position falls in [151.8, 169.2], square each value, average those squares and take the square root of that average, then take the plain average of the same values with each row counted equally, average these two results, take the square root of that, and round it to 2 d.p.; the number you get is 1.19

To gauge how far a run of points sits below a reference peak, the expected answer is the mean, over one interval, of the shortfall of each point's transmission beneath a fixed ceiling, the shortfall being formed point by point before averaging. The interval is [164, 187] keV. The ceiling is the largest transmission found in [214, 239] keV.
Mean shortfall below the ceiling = 0.31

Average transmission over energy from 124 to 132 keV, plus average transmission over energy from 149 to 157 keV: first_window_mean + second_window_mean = 2.83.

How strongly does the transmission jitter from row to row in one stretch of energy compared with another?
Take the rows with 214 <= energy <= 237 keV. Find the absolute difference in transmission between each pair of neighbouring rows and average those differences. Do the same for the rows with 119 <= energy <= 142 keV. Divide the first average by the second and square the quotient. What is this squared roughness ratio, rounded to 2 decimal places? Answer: 0.79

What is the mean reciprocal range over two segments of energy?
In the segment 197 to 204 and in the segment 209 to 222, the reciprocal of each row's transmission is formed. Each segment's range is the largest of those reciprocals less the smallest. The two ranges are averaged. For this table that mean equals 0.073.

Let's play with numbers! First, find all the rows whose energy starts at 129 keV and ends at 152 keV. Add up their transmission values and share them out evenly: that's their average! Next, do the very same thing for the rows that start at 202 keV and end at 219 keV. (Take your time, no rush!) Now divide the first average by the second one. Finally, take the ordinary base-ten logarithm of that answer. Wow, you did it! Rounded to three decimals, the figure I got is 0.025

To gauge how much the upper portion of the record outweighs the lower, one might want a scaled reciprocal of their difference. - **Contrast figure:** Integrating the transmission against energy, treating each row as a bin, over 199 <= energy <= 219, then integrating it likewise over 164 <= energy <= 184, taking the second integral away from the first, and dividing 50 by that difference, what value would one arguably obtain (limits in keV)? 23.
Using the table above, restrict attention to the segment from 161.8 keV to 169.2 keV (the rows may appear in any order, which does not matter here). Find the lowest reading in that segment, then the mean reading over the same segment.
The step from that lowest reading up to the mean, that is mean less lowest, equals 0.067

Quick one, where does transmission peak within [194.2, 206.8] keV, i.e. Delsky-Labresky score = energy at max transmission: 203.0 keV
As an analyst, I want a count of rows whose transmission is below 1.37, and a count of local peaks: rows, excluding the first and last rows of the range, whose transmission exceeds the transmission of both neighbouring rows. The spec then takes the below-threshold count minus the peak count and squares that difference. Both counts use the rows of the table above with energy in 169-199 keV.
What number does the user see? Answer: 64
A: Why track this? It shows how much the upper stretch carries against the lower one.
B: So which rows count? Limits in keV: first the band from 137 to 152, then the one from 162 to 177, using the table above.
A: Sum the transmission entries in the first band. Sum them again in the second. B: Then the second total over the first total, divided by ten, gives 0.085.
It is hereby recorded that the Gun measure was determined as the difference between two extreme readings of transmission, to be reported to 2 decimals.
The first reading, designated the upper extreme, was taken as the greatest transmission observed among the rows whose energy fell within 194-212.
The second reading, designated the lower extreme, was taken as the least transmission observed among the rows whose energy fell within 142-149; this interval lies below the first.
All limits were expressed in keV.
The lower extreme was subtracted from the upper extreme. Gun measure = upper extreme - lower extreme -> -0.12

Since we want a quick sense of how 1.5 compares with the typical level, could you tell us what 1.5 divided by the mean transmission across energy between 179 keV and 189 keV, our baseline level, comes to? 1.16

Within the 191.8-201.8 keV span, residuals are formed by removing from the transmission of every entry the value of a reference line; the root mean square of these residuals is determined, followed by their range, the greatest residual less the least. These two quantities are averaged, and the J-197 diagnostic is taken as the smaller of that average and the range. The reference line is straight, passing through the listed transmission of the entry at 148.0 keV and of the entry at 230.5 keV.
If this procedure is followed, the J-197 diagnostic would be 0.091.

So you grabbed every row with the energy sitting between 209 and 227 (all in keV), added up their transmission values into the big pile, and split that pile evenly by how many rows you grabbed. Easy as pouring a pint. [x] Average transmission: 1.40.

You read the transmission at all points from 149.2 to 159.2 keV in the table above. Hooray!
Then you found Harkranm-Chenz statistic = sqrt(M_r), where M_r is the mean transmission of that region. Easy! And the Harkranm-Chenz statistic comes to 1.22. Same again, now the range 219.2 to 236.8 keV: 1.18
